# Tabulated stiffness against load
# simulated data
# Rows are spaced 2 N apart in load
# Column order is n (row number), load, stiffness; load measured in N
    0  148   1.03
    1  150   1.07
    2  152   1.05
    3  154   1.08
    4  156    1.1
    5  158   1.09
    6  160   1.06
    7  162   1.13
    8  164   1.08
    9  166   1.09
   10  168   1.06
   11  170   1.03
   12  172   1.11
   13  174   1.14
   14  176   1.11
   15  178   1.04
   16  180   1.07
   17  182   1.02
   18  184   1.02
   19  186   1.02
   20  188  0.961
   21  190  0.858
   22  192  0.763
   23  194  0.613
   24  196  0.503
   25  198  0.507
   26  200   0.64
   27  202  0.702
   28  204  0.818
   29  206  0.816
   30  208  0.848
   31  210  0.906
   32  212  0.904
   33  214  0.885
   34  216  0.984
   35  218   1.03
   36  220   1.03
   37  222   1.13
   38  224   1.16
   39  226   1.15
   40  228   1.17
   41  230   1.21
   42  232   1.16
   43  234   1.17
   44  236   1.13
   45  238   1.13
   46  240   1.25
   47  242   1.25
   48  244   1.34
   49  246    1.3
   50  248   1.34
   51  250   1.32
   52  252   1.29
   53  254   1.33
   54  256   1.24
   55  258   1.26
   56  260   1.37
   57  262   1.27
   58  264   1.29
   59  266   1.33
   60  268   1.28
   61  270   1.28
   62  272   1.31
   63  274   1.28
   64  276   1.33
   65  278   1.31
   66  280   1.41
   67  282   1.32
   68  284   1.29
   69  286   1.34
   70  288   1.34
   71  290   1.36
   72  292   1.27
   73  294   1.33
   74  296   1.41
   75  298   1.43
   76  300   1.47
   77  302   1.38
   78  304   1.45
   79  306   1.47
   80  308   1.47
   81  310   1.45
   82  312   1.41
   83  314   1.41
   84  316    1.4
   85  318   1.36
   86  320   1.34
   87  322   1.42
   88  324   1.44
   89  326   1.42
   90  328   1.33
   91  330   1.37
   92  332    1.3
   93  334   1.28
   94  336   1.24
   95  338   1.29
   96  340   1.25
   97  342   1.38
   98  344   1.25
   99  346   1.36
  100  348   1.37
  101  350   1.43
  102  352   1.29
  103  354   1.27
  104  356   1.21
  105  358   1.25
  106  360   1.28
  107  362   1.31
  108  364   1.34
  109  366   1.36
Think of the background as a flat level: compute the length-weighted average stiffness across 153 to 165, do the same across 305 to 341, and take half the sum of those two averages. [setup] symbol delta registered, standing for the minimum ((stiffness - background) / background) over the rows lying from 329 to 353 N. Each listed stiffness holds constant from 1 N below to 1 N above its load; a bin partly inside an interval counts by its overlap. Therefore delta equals 0.01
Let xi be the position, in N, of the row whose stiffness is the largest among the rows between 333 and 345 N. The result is 342 N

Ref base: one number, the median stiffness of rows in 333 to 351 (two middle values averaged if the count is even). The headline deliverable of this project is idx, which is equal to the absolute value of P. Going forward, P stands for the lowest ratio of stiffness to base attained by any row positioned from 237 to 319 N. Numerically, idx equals 0.88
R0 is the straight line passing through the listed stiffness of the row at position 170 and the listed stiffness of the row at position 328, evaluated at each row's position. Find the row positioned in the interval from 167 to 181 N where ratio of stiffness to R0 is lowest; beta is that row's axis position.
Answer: 178 N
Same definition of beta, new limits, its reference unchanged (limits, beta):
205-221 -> 206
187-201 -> 196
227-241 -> 238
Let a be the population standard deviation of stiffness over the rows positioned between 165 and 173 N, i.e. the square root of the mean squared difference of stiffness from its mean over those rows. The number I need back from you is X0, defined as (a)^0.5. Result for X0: 0.174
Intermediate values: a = 0.030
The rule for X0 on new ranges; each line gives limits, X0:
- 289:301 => 0.258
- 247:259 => 0.192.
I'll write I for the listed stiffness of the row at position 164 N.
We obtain 1.08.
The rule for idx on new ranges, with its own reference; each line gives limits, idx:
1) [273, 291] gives 0.99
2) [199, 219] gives 0.50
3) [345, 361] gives 0.94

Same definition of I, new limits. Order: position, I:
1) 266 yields 1.33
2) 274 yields 1.28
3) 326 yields 1.42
